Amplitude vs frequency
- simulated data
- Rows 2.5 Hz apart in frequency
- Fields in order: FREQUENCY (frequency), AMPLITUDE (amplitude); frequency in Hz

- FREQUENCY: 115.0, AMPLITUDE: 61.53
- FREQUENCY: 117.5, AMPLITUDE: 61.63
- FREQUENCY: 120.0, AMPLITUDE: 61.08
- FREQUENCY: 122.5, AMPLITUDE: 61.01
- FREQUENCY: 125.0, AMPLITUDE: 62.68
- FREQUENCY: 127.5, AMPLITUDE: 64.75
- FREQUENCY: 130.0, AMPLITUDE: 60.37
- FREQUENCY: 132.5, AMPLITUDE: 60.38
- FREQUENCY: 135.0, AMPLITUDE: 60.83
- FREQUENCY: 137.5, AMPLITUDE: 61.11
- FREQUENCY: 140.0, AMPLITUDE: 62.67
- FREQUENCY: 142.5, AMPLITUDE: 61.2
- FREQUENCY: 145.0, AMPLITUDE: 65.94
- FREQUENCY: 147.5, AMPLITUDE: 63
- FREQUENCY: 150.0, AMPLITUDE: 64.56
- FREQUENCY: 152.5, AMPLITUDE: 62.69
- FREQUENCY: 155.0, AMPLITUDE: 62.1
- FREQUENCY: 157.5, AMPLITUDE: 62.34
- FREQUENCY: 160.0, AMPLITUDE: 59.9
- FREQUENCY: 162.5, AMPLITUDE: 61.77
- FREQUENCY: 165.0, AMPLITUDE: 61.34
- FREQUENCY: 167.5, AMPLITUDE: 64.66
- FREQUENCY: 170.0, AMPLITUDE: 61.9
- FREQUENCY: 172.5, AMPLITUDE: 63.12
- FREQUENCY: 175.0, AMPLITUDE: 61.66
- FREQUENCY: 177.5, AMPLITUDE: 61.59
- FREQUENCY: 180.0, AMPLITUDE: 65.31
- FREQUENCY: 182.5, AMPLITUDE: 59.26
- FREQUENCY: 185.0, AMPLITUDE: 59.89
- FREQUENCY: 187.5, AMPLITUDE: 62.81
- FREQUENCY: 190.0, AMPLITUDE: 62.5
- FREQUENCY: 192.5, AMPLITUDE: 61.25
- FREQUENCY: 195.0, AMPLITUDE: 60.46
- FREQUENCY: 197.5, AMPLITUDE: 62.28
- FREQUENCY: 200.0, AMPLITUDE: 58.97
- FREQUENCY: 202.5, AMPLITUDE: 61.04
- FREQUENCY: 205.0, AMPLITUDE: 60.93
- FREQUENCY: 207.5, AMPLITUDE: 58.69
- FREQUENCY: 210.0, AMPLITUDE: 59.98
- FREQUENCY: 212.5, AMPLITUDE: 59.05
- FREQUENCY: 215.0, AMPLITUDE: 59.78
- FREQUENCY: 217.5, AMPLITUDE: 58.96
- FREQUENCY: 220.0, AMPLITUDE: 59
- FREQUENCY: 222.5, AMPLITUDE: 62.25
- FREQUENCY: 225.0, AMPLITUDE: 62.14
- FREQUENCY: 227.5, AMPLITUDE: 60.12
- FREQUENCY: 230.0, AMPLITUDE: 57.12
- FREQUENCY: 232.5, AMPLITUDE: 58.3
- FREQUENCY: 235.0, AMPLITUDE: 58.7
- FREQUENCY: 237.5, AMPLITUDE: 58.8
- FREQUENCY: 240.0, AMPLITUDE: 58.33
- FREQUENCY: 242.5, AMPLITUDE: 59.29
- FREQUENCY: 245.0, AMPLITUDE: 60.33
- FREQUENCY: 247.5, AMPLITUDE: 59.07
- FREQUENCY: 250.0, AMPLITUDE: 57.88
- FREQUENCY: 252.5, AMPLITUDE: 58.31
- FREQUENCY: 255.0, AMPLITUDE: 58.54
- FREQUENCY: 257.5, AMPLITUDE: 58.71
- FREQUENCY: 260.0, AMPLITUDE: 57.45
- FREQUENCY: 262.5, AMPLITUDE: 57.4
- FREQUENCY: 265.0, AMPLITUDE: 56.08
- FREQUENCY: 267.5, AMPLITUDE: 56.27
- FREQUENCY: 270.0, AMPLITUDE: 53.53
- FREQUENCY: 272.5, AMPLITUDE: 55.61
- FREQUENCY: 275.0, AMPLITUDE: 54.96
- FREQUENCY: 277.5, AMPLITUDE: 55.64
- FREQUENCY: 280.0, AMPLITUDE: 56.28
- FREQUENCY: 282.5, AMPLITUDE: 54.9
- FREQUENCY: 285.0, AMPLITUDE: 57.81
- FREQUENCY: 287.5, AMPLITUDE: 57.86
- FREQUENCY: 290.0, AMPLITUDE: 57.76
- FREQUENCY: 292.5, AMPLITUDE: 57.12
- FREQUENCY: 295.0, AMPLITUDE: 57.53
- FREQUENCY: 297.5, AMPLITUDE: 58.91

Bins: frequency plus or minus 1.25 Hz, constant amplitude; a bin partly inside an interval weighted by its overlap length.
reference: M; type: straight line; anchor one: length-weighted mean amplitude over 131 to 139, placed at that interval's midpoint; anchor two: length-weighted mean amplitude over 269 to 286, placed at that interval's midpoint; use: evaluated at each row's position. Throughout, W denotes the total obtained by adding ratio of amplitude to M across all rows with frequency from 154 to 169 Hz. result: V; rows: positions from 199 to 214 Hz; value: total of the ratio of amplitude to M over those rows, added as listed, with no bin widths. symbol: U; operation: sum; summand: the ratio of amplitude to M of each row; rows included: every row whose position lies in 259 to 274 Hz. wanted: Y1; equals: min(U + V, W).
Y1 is 6.22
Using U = 6.01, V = 6.17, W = 6.22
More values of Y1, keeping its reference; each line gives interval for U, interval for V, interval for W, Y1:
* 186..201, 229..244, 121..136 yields 6.06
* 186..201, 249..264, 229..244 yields 6.14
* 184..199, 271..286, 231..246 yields 6.21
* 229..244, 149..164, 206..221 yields 6.14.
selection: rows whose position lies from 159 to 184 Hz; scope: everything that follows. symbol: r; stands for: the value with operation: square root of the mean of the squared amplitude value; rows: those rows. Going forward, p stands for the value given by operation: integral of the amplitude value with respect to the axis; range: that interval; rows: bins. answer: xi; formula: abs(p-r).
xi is 1489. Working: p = 1551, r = 62.1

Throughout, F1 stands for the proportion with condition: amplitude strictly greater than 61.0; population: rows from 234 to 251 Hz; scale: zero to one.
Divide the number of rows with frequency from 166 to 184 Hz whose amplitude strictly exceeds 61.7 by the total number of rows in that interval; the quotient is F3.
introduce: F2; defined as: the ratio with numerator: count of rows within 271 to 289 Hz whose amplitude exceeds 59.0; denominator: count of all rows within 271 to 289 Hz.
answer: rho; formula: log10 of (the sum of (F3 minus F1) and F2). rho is -0.2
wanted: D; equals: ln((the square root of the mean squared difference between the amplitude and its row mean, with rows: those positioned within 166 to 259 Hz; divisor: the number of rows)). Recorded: 0.64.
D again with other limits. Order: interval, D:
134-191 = 0.50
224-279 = 0.65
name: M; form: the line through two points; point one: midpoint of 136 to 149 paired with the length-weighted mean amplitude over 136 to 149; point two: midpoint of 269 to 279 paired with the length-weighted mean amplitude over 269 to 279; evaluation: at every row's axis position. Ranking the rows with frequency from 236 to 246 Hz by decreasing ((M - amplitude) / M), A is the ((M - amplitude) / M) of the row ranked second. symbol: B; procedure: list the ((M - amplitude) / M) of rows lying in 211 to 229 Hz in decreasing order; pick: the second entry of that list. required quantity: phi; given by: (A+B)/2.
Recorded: -0.020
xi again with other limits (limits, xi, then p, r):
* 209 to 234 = 1432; 1491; 59.7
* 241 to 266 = 1400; 1458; 58.3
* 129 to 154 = 1495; 1557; 62.3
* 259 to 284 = 1340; 1395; 55.8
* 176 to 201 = 1475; 1536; 61.5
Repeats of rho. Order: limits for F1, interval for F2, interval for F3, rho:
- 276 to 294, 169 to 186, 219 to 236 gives 0.1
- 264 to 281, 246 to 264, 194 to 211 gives -0.5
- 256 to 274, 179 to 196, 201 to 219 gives 0.0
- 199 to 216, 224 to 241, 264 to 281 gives -0.8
